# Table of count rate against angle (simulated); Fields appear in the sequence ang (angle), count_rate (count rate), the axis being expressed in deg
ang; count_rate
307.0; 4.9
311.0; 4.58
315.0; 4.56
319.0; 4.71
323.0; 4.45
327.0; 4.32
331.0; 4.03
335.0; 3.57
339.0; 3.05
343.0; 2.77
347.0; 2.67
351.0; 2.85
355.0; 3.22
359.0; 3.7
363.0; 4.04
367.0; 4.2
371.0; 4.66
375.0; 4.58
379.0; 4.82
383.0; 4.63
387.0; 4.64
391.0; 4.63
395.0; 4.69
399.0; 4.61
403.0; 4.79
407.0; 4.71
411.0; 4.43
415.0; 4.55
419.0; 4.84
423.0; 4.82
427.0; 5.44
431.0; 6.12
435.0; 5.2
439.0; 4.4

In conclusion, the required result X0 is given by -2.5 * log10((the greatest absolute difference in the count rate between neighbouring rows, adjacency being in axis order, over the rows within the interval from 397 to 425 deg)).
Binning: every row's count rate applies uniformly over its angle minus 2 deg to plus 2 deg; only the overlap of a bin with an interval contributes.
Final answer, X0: 1.3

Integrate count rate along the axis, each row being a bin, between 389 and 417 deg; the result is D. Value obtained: 130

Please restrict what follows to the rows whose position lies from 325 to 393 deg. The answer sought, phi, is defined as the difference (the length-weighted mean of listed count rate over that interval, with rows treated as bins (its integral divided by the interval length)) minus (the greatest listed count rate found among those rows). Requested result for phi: -0.9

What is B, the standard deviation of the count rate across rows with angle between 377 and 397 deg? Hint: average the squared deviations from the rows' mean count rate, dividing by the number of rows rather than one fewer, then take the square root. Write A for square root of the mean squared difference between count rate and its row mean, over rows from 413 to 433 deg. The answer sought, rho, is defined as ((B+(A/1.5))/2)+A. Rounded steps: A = 0.56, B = 0.07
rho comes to 0.79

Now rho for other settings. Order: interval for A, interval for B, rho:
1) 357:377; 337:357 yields 0.57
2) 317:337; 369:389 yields 0.56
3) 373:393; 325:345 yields 0.40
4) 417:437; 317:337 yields 0.83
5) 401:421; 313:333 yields 0.32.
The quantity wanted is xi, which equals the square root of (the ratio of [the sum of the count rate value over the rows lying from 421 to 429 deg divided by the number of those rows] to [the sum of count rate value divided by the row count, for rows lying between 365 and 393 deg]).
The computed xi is 1.06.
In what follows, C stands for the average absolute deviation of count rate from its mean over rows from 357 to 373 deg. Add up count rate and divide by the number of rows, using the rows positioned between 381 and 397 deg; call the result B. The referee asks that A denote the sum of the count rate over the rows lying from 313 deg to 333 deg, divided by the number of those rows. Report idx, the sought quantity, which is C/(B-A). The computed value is 1.20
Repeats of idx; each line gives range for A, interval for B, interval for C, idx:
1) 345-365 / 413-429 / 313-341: 0.29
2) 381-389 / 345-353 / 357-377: -0.16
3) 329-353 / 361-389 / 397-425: 0.09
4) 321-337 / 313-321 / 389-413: 0.16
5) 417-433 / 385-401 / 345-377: -0.95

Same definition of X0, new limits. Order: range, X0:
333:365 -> 0.7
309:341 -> 0.7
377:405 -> 1.8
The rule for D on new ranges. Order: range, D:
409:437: 142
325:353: 93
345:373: 101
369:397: 131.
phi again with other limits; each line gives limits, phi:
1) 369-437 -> -1.3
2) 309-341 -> -0.6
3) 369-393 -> -0.2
